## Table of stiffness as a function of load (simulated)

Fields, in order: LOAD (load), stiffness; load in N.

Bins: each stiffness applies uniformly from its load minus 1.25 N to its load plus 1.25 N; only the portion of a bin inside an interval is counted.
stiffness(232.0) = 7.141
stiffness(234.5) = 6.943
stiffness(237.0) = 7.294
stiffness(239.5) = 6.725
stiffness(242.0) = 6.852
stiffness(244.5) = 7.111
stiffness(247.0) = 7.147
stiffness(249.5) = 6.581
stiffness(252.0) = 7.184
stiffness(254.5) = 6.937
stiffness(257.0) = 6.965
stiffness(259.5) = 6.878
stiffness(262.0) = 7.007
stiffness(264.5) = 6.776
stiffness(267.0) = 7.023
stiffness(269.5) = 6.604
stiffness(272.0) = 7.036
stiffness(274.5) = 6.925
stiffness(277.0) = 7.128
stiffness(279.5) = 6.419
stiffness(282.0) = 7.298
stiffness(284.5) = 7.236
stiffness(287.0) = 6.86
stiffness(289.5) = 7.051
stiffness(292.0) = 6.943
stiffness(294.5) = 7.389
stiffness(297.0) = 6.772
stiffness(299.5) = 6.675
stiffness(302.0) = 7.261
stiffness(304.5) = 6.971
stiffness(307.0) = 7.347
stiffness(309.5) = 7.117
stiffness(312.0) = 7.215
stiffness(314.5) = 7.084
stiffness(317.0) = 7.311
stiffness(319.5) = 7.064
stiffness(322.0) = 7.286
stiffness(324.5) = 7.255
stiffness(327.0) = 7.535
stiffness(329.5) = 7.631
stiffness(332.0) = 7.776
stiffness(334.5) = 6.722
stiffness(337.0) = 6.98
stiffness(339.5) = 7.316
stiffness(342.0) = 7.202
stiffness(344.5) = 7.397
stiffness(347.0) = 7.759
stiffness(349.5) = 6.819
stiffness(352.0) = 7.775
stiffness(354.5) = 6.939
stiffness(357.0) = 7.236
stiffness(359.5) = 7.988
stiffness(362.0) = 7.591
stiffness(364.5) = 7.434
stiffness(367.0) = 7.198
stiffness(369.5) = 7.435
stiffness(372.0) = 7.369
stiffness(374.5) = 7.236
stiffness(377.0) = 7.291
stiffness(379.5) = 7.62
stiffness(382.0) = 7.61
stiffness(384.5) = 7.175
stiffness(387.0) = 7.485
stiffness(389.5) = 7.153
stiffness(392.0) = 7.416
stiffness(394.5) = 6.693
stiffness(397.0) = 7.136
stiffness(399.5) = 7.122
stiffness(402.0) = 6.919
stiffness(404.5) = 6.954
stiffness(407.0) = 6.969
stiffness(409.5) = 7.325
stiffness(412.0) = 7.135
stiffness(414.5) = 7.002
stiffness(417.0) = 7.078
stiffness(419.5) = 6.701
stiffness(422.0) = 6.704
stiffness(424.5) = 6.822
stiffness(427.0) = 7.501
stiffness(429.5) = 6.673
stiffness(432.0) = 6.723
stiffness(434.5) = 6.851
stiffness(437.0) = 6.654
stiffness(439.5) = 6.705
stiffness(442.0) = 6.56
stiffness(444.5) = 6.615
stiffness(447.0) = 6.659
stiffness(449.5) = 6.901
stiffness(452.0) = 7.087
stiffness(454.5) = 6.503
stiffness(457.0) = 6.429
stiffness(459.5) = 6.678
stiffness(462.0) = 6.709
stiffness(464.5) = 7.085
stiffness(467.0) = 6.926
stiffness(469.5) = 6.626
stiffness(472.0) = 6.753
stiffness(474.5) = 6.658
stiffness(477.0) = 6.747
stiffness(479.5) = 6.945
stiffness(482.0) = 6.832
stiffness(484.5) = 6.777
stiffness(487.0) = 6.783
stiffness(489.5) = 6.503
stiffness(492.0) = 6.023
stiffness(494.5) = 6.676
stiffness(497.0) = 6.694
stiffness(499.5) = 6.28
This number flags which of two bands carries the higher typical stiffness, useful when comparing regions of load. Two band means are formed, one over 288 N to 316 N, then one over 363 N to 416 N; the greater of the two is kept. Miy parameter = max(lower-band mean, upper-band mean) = 7.2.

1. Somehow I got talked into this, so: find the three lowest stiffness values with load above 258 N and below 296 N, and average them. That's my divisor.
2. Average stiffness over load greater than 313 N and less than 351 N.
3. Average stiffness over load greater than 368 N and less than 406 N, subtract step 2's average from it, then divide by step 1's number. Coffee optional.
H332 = -0.01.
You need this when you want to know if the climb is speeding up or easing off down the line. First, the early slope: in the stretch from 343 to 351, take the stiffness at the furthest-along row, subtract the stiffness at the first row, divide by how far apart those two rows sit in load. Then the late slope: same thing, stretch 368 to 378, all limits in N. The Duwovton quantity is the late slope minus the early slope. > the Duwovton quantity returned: 0.10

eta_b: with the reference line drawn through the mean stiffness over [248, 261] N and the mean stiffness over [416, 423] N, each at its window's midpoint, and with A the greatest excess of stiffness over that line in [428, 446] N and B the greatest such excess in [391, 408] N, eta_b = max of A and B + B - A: 1.1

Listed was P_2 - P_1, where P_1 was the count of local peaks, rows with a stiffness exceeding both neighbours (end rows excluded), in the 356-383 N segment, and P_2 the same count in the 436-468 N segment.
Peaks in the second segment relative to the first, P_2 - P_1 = 0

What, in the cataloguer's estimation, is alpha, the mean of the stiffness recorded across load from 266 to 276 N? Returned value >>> 6.90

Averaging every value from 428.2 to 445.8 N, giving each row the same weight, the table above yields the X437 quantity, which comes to 6.7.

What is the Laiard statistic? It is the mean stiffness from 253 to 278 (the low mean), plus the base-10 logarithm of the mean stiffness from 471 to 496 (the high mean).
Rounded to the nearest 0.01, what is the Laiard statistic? 7.75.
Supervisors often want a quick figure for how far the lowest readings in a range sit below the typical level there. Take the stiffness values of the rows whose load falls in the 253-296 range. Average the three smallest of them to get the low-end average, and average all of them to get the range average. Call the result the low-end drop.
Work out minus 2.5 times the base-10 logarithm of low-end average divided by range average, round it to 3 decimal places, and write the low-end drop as 0.059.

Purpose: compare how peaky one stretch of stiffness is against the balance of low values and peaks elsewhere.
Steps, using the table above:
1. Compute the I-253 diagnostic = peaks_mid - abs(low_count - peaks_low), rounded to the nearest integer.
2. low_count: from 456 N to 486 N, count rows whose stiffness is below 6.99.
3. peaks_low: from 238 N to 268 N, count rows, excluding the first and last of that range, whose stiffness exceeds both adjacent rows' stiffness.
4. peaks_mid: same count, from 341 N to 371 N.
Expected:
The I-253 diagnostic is -4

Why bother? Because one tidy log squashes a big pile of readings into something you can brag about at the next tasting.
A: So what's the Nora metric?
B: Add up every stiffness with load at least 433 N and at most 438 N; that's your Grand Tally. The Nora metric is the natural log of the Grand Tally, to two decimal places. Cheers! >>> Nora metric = 2.60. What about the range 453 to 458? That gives 2.56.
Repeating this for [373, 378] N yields 2.68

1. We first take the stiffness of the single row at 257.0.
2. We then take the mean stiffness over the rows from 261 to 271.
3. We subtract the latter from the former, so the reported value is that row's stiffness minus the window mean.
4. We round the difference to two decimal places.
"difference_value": 0.11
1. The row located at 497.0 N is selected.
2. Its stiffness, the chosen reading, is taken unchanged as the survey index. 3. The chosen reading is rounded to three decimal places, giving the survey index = 6.694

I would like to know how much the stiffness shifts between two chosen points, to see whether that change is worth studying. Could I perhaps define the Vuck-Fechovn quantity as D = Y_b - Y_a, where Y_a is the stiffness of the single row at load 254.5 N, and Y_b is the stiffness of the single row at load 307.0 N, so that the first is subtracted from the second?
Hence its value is 0.4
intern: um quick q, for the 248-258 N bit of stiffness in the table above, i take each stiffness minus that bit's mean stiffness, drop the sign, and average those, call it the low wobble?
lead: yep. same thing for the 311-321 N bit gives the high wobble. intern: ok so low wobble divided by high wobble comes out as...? 1.8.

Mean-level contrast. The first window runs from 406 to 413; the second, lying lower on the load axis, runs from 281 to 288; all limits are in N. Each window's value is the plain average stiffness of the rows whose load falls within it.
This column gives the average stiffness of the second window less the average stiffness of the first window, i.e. -0.01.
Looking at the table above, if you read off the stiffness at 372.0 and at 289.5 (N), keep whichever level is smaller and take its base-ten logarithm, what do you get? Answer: 0.848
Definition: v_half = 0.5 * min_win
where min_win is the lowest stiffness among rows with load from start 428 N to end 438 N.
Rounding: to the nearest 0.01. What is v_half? 3.33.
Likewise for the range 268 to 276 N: 3.30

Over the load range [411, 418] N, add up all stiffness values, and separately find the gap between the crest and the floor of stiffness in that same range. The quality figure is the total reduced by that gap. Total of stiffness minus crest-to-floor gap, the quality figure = 21.1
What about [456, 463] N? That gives 19.5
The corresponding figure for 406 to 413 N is 21.1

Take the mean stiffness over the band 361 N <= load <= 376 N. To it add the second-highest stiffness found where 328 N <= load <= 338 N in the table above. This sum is 15.0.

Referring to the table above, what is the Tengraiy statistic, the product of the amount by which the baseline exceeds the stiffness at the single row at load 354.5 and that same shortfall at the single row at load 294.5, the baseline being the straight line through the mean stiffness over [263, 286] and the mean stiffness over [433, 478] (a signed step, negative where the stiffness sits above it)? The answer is 0.044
